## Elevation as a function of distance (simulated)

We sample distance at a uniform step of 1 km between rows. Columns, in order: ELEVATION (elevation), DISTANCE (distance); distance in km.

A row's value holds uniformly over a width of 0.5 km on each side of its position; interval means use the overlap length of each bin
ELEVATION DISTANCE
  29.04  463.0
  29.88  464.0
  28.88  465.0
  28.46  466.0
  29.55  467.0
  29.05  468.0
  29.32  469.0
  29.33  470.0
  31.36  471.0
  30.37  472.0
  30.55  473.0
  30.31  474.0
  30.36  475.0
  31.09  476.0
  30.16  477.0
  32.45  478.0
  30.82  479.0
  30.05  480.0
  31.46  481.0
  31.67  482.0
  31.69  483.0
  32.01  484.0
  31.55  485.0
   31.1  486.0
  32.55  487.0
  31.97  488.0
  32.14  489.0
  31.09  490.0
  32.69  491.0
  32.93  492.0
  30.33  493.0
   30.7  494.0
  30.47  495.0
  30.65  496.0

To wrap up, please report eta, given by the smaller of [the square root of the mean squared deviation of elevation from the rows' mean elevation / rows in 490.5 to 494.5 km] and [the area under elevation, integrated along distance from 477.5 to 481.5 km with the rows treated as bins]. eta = 1.2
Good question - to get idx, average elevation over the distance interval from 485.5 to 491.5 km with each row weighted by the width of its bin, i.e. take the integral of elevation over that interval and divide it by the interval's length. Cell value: 31.9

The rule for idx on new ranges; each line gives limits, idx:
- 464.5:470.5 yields 29.1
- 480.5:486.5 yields 31.6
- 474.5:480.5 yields 30.8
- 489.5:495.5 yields 31.4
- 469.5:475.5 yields 30.4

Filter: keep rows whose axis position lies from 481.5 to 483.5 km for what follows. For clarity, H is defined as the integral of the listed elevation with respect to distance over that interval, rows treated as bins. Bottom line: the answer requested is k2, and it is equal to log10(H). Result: 1.80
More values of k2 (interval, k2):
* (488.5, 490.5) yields 1.80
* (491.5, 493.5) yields 1.80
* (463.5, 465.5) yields 1.77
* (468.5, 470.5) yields 1.77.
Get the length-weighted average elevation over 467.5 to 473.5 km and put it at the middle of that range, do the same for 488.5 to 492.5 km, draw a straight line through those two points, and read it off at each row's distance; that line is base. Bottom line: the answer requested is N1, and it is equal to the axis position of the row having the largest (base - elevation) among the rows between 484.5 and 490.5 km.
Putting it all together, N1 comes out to 490.0 km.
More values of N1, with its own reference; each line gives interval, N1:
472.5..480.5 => 480.0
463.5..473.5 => 466.0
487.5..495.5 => 495.0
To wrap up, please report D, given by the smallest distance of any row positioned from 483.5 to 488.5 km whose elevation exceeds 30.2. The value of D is 484.0 km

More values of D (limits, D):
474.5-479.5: 475.0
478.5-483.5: 479.0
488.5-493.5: 489.0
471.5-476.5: 472.0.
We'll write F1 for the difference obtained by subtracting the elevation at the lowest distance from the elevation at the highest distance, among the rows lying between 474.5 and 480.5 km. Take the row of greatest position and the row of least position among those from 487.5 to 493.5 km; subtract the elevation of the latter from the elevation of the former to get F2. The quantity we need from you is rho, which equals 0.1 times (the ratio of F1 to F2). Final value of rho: 0.02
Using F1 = -0.3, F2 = -1.6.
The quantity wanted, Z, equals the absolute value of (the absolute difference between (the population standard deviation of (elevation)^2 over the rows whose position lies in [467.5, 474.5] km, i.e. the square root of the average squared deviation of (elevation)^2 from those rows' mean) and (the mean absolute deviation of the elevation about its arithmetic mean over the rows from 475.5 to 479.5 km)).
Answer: 46.0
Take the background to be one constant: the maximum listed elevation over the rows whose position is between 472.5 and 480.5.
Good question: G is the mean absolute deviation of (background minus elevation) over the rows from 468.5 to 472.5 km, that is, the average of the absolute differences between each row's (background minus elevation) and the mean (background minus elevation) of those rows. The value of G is 0.77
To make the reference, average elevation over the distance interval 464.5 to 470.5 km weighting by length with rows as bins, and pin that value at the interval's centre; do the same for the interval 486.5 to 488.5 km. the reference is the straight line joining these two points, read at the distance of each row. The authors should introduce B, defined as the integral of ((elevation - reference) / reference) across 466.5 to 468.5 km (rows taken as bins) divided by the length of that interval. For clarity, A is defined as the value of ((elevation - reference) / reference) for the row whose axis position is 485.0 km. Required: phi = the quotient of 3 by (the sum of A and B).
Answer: -1028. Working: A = -0.010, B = 0.007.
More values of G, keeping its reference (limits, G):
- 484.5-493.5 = 0.71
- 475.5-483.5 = 0.64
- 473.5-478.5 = 0.72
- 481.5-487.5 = 0.35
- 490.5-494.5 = 1.15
